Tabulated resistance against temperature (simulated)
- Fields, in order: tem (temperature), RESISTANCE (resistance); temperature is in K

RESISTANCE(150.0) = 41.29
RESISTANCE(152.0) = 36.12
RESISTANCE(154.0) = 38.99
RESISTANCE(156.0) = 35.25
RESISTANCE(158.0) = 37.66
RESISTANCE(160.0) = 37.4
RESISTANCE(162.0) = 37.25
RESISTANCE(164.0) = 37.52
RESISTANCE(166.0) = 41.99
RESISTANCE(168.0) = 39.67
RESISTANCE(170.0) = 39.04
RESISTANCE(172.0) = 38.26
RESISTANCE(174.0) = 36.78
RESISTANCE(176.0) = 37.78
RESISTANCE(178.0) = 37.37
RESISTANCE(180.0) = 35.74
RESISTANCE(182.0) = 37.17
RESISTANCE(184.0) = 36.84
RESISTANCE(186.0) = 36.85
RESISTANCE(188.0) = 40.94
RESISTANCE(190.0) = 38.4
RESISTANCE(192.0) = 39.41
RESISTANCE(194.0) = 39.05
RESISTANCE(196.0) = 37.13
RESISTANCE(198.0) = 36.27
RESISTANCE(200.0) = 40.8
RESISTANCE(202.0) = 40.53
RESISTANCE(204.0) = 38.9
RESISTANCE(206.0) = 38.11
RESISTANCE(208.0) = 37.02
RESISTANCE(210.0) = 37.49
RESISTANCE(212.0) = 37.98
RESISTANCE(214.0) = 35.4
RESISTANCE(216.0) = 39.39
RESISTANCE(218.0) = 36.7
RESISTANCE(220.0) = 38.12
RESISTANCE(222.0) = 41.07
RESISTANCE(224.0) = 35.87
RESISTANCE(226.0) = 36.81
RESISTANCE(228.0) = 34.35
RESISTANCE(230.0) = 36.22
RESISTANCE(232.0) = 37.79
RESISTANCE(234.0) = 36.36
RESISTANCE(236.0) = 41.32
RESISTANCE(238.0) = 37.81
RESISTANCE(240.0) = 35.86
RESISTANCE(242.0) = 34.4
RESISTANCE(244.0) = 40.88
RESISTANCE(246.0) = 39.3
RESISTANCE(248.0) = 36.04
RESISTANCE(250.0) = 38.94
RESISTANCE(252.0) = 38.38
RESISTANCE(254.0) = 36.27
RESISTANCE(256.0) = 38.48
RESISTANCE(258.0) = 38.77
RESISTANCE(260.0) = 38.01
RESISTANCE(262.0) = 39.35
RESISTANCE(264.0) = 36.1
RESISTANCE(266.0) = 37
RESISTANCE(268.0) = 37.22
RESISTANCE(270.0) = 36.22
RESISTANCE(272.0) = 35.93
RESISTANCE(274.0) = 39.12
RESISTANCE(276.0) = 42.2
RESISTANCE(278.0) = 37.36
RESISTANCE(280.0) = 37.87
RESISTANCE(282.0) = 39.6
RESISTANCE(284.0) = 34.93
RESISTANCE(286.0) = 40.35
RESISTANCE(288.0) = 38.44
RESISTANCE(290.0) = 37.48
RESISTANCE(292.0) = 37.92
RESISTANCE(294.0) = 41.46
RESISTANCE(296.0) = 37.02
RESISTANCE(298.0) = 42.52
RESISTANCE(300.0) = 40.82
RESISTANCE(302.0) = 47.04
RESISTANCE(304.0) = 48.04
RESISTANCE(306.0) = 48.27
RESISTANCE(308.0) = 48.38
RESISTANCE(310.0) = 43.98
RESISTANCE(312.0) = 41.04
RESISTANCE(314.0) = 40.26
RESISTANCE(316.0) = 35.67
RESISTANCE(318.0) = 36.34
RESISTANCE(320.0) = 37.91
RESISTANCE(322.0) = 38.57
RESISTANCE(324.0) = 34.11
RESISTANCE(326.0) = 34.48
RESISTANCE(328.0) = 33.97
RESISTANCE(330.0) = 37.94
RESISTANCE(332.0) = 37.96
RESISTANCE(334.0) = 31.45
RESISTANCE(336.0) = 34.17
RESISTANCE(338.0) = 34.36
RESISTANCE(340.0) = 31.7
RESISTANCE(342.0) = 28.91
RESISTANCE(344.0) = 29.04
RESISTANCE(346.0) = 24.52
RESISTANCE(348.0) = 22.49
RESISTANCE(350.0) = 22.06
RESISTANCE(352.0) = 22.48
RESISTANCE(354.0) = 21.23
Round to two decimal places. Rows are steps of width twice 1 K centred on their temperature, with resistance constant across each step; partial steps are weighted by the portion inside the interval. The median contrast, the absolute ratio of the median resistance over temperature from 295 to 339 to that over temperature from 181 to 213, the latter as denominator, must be 1.00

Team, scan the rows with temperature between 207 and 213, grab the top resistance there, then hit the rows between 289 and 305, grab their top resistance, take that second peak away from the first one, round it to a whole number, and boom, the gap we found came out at -10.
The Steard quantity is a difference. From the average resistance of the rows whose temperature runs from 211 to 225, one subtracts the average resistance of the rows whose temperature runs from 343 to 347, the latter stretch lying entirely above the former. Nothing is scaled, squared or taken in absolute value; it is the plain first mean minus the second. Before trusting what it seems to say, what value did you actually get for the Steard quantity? 11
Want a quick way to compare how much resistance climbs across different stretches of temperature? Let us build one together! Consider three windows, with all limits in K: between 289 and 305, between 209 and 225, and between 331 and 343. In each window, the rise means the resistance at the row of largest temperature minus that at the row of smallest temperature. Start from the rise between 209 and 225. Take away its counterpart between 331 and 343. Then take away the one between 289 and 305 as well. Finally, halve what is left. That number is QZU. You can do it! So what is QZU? -1.6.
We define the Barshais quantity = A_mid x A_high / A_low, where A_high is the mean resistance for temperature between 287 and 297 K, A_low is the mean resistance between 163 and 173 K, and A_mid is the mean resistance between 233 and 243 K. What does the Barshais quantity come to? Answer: 36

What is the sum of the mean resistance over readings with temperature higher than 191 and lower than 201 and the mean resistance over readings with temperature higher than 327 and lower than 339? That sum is 74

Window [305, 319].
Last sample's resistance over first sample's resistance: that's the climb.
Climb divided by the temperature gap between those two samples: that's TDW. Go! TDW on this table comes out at -1.0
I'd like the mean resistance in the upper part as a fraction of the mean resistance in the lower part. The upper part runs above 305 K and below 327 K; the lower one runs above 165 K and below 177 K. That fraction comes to 1.03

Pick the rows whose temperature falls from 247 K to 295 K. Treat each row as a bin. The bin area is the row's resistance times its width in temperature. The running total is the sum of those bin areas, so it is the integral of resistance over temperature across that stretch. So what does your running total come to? 1827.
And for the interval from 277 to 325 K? 1931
